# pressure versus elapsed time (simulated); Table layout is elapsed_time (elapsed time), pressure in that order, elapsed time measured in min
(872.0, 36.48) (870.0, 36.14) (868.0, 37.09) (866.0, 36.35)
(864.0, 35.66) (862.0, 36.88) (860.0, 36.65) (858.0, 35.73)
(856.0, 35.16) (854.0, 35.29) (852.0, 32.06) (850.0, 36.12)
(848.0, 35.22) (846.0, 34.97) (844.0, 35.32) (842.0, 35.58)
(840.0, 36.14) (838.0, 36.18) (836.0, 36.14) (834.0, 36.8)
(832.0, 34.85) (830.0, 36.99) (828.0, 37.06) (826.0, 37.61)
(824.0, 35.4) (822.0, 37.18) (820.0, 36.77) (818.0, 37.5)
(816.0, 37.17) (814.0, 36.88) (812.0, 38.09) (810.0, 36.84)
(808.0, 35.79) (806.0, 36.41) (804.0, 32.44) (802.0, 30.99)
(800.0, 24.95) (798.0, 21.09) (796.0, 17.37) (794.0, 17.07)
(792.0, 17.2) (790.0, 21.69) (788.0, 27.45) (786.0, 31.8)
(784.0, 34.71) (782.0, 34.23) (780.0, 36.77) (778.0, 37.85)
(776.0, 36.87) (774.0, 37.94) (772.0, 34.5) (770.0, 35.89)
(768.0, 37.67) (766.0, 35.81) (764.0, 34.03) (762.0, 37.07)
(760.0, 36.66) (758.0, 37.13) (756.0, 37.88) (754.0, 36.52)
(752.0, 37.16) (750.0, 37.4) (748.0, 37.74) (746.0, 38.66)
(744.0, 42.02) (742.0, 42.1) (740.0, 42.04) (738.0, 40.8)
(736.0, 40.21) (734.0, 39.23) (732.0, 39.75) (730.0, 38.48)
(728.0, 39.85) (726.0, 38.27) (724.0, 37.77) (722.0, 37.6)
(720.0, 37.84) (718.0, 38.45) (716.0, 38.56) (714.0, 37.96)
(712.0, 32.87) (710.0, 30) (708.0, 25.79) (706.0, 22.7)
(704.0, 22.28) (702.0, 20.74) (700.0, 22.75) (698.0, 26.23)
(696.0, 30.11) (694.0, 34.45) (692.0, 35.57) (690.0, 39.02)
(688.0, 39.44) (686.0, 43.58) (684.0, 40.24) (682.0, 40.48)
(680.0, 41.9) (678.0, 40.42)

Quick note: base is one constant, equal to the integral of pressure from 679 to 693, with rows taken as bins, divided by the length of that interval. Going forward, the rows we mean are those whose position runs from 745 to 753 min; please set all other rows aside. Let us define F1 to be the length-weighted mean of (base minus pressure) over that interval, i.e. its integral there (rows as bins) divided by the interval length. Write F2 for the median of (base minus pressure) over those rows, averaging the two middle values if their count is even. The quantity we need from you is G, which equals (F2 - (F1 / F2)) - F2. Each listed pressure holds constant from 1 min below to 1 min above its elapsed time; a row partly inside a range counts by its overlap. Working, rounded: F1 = 2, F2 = 2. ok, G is -0.931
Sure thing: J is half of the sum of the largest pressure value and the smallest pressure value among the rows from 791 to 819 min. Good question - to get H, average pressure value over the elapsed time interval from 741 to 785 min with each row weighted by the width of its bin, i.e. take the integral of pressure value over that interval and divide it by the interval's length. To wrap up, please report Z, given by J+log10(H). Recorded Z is 29.1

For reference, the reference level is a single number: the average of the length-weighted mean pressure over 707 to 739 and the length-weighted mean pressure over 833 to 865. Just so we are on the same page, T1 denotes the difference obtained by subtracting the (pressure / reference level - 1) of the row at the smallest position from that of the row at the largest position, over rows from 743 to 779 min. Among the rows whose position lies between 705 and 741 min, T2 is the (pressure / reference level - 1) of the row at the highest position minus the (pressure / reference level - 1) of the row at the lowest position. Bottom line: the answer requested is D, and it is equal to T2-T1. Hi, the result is 0.65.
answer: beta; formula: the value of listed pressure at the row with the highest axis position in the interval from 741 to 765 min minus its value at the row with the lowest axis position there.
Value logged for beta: -8.1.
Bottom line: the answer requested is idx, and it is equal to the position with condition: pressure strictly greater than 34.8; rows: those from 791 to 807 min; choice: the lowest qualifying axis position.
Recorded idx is 806.0 min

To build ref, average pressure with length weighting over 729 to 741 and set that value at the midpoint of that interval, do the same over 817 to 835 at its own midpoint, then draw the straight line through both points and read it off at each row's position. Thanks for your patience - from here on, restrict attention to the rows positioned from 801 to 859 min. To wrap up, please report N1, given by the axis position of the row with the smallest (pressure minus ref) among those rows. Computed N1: 802.0 min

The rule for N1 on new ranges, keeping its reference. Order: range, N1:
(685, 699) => 698.0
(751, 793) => 792.0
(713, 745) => 722.0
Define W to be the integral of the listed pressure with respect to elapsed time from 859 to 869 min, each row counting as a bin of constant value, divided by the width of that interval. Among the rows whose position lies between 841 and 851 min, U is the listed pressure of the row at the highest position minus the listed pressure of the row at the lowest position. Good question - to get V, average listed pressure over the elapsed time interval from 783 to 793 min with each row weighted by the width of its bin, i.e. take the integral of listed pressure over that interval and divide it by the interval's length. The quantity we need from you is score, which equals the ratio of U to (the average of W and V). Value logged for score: 0.017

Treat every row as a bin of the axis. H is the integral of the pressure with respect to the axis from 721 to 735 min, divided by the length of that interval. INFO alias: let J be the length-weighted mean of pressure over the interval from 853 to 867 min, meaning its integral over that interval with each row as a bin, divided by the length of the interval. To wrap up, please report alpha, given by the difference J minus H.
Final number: -2.7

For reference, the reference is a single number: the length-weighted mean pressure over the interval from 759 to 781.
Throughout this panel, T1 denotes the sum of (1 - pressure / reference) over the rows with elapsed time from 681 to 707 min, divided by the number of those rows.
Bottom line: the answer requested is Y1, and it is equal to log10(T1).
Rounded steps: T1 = 0.119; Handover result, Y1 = -0.9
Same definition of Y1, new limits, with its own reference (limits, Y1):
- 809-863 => -2.1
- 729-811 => -1.2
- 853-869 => -2.0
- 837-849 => -1.6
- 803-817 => -2.2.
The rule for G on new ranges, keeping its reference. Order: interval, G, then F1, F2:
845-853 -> -1.102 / 5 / 5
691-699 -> -1.089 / 8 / 8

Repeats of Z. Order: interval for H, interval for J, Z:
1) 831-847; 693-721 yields 31.2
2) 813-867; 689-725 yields 31.4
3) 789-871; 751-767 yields 37.5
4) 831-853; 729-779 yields 39.6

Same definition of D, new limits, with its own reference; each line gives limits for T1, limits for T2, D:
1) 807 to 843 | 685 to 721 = -0.15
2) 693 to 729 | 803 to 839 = -0.05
